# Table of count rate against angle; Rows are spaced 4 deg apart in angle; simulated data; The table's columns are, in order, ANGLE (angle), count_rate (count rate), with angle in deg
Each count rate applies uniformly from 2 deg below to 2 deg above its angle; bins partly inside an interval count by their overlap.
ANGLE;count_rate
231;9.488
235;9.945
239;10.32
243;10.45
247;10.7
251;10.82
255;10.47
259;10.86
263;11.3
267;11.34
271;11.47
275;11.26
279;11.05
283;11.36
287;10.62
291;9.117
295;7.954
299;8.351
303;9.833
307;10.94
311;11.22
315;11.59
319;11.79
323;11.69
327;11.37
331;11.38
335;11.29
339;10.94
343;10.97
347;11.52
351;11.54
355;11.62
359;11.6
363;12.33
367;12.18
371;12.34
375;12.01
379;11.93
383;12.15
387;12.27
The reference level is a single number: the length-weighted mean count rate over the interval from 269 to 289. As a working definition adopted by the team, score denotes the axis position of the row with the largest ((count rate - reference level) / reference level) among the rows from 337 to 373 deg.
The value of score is 371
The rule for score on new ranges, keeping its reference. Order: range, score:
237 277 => 271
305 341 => 319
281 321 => 319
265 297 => 271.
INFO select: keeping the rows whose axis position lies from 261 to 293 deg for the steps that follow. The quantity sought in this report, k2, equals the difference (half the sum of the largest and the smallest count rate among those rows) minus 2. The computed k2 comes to 8.3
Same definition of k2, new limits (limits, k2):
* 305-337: 9.4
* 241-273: 9.0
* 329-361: 9.3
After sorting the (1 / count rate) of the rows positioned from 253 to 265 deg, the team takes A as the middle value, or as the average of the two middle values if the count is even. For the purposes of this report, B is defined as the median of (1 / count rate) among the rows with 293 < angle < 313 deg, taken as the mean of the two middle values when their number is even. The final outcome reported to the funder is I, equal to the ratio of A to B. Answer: 0.91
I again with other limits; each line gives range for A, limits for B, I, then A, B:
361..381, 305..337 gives 0.93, 0.082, 0.088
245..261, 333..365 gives 1.07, 0.093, 0.087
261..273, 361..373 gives 1.09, 0.088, 0.081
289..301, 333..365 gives 1.38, 0.120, 0.087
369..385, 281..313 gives 0.85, 0.083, 0.098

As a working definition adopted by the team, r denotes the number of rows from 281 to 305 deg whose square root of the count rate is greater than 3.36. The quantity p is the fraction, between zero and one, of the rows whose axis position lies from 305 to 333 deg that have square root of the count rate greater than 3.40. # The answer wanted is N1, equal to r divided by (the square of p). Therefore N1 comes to 5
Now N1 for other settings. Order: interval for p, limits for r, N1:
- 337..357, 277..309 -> 25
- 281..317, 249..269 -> 162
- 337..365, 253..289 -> 22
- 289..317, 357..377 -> 245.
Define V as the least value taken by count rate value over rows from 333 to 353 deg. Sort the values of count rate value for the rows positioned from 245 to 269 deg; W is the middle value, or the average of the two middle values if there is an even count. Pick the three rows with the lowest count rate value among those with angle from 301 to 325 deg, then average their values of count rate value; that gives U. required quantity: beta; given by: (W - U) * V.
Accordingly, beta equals 2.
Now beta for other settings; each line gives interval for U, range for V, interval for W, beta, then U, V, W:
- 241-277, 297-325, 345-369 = 9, 10.5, 8.351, 11.6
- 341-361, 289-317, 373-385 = 5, 11.3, 7.954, 12.0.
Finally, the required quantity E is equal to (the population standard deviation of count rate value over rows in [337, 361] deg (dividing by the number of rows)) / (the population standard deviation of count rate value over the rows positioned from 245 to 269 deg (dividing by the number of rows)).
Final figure 0.9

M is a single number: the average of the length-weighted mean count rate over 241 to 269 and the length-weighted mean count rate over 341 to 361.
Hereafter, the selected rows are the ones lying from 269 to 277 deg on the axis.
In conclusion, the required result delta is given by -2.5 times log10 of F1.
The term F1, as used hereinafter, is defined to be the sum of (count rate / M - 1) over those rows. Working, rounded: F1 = 0.04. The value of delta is 3.5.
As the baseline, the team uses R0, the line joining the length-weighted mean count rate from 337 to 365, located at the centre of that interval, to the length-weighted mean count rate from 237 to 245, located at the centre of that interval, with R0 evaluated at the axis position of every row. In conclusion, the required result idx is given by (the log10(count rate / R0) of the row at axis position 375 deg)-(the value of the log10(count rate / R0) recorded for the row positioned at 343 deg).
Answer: 0.03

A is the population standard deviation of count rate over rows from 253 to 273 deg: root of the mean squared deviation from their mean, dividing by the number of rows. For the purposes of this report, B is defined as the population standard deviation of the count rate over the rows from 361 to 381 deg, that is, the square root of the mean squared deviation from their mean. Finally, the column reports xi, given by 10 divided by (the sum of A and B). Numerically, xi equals 19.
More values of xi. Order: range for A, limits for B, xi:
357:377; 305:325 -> 17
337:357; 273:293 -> 9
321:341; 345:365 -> 18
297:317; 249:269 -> 7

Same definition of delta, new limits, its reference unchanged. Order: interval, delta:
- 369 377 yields 1.8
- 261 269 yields 3.8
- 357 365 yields 2.1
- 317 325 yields 2.4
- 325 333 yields 3.5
